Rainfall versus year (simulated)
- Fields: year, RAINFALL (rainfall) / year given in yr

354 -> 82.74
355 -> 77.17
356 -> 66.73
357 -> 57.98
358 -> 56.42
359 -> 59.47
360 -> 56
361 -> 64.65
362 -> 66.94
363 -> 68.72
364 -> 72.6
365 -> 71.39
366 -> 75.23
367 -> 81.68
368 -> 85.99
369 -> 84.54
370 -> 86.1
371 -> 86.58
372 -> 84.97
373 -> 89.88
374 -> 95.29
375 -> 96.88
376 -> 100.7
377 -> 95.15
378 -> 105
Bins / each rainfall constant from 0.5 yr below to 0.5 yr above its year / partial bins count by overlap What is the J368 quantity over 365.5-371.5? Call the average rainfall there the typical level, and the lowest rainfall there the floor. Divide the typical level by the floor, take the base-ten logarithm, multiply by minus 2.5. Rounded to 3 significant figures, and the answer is -0.111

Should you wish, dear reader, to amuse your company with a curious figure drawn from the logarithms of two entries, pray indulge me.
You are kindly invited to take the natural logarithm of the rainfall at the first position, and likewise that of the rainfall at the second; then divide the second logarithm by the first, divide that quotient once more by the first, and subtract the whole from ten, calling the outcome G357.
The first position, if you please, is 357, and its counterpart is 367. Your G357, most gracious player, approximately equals 9.73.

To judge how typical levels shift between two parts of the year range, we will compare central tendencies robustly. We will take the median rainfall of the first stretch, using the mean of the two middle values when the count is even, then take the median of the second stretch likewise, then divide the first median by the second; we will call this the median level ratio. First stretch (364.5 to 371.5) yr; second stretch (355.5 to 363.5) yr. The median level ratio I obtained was 1.36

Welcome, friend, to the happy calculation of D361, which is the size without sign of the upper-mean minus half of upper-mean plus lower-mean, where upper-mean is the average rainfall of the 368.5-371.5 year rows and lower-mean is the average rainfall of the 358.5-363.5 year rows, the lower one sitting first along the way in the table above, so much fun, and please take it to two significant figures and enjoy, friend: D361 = 11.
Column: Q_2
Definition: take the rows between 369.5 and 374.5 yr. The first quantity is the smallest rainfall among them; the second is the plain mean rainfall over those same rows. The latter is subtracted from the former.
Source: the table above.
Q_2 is -3.6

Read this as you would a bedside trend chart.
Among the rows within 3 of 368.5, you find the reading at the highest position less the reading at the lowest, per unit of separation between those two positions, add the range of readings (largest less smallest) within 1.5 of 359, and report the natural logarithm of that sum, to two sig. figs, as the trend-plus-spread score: 1.7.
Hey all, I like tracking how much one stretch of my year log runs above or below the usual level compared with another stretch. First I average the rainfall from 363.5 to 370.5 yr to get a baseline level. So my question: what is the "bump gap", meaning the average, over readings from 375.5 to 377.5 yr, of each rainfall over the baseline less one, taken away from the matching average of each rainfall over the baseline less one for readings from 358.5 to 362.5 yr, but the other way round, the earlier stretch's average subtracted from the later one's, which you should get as 0.45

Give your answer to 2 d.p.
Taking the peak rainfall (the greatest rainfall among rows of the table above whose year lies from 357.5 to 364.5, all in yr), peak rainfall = 72.60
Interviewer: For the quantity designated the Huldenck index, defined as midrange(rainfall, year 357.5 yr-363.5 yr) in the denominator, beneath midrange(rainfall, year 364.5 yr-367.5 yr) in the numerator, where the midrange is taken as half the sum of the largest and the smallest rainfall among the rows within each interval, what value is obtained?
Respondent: 1.227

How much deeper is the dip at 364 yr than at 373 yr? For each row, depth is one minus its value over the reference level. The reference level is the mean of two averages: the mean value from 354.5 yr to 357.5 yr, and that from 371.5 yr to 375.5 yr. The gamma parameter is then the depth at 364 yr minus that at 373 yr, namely 0.22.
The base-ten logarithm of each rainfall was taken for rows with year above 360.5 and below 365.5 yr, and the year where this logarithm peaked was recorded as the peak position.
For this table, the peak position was 364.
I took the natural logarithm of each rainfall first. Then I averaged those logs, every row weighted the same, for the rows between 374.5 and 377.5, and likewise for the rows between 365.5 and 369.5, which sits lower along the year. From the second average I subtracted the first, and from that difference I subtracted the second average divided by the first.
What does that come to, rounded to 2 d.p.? -1.14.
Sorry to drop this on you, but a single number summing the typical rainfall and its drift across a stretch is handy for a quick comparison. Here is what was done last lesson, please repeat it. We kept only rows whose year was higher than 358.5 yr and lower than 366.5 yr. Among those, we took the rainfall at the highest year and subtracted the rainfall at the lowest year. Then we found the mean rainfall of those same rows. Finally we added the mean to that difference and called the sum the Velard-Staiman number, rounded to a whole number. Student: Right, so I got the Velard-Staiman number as 83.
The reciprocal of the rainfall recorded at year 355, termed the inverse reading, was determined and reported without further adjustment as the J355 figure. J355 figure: 0.013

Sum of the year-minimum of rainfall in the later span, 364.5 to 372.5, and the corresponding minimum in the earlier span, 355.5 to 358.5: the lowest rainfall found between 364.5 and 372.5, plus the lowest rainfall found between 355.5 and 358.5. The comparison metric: 128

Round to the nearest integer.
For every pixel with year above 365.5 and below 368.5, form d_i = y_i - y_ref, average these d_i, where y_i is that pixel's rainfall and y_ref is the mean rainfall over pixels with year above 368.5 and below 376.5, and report -10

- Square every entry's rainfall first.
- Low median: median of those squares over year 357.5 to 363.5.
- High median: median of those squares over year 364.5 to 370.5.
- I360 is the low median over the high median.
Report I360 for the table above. 0.56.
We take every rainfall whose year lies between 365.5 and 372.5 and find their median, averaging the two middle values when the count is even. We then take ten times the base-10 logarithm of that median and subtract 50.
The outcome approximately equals -30.7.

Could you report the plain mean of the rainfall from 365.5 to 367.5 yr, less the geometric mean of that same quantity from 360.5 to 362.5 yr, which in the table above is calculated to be 13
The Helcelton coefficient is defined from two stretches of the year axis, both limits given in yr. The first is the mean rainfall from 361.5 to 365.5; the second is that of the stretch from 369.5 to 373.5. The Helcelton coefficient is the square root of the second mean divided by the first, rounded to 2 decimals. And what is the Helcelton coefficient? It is 1.11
